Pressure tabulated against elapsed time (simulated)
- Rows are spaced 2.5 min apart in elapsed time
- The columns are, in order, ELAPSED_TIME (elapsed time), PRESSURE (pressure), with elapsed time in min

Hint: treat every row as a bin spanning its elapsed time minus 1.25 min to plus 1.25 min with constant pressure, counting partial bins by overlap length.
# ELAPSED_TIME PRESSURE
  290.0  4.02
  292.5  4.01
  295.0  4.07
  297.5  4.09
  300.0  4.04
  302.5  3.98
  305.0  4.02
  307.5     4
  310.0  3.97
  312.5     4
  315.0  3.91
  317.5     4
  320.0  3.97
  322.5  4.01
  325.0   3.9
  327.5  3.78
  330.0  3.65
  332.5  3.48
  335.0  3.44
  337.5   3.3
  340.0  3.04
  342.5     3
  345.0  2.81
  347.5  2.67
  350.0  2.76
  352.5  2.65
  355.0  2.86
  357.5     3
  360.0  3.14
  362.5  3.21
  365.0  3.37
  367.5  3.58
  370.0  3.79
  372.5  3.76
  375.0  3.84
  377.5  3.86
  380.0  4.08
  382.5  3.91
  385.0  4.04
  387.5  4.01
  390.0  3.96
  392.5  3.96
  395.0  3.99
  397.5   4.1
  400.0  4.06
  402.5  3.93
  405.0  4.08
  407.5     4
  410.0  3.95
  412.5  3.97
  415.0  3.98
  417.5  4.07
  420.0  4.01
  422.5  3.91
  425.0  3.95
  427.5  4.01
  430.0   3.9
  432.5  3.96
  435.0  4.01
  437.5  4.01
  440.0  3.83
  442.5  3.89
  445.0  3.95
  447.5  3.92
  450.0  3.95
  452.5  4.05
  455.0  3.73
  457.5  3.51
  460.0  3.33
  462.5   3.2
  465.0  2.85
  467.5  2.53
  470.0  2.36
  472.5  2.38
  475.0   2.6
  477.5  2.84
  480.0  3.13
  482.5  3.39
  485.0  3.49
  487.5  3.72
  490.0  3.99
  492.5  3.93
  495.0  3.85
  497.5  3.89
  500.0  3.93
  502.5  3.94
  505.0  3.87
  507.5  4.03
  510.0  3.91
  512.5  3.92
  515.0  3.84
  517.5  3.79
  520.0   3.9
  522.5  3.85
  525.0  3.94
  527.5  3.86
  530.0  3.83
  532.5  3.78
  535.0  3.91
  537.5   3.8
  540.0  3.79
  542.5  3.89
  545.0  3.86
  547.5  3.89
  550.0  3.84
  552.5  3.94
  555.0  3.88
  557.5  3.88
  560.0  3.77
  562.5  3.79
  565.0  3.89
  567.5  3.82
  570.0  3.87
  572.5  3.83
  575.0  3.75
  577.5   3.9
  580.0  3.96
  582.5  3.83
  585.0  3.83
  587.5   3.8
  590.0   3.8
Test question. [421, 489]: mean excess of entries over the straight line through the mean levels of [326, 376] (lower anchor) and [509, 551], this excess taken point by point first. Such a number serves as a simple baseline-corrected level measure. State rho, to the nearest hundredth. -0.11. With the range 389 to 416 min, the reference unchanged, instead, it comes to 0.57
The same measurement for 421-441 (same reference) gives 0.42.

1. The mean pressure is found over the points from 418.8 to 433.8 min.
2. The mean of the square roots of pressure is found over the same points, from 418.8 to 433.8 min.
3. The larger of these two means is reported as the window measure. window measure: 3.96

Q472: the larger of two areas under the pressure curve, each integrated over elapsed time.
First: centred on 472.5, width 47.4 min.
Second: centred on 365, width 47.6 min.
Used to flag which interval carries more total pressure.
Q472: 161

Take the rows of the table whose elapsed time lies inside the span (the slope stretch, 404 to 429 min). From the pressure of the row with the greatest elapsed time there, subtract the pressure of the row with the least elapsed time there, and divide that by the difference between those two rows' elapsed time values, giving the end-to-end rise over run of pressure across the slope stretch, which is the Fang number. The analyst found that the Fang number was -0.003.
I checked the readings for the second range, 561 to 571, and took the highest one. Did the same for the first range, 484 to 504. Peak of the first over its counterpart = 1.03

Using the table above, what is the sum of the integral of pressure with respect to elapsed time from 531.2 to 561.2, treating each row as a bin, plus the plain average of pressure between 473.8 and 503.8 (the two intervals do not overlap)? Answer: 119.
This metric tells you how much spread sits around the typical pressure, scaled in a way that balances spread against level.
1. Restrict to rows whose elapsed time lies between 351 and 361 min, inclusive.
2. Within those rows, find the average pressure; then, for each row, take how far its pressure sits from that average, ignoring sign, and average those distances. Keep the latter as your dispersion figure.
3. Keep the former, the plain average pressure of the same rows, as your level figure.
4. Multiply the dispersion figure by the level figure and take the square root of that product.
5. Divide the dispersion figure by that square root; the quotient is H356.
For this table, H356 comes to 0.233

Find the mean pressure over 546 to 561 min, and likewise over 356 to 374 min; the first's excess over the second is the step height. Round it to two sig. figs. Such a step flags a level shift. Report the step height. 0.46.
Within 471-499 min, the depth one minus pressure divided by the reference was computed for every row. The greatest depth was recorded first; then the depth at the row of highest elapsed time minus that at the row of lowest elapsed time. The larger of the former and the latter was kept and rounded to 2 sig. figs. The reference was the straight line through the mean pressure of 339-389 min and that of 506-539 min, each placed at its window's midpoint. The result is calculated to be 0.36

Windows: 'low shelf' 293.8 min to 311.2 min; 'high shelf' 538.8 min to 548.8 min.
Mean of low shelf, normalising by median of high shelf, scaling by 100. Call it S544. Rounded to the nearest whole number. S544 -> 104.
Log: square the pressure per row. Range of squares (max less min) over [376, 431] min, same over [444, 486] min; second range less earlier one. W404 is 8.9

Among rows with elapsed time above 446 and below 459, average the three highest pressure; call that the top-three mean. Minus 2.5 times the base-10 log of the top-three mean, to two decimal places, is -1.50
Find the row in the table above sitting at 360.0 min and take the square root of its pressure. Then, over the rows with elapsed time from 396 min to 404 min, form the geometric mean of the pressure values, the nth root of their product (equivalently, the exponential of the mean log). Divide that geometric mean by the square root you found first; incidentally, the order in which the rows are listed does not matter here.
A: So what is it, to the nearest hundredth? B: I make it 2.27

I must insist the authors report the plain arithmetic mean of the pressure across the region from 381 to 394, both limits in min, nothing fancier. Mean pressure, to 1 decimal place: 4.0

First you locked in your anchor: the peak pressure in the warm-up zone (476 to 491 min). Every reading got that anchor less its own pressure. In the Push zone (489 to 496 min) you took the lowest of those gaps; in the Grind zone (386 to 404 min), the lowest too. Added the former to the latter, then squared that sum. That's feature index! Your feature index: 0.012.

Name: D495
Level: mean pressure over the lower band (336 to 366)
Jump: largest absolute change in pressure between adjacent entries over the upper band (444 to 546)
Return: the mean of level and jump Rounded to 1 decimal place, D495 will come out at 1.7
